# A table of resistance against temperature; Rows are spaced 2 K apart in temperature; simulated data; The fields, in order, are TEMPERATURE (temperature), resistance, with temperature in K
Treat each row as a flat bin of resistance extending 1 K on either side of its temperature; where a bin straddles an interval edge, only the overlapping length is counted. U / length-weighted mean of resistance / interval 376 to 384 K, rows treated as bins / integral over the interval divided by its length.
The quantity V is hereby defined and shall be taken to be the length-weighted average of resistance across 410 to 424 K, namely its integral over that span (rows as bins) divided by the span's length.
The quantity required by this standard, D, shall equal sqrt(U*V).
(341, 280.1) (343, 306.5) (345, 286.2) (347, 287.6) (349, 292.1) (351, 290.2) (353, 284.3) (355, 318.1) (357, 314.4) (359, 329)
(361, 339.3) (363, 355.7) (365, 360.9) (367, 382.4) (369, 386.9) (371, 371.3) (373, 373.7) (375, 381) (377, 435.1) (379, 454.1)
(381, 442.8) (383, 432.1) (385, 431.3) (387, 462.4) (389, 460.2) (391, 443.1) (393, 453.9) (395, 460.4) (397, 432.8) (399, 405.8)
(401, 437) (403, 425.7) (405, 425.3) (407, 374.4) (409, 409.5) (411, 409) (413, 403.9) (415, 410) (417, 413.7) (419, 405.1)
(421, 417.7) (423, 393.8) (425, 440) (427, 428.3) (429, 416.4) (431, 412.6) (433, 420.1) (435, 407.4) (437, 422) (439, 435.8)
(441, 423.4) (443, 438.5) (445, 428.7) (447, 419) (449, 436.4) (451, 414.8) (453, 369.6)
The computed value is 424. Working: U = 441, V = 408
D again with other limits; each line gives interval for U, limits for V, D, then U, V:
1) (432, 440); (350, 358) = 357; 421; 302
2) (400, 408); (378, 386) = 428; 416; 440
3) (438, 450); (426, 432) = 425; 430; 419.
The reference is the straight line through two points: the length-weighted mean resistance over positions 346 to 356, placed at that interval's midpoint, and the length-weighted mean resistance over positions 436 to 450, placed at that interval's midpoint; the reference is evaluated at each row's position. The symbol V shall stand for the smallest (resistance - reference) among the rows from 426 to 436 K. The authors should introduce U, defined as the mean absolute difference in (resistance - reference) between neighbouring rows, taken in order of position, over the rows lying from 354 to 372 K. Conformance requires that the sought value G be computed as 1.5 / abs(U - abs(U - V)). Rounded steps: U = 10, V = -10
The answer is 0.15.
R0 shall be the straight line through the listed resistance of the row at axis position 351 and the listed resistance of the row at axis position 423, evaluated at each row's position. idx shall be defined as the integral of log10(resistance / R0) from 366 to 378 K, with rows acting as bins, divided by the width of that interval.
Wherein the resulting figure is 0.08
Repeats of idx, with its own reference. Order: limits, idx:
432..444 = 0.01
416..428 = 0.03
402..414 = 0.04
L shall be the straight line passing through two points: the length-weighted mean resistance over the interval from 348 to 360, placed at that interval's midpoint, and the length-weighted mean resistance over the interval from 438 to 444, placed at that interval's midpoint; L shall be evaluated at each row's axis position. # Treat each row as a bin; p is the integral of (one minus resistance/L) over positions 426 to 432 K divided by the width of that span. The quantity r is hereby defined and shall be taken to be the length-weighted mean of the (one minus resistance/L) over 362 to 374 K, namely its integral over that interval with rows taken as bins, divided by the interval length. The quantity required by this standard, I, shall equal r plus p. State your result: -0.15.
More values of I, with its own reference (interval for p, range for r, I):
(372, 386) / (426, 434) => -0.24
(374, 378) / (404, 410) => -0.26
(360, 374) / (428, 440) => -0.13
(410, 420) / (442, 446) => -0.03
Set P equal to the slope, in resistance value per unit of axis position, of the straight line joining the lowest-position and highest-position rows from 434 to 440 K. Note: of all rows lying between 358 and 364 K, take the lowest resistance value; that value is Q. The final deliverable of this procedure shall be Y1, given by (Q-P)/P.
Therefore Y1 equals 45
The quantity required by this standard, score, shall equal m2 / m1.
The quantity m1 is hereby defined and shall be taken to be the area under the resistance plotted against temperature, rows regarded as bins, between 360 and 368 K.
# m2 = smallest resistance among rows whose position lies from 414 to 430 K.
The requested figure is 0.137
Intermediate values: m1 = 2877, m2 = 393.8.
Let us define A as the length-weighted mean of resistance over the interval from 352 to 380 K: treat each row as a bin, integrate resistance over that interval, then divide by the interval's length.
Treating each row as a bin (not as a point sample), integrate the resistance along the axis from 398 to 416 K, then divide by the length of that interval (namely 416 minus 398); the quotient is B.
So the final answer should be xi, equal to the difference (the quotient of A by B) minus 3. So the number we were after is -2.12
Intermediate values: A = 363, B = 411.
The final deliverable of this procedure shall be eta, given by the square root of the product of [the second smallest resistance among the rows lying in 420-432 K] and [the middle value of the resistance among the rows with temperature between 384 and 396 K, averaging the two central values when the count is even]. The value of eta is 434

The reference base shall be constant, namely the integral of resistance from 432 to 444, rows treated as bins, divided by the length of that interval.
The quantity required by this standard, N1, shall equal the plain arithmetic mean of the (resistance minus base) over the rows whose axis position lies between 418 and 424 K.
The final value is -19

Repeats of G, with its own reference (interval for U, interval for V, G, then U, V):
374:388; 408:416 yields 0.08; 21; 19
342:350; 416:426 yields 0.25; 9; -6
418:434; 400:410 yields 0.74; 17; -2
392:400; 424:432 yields 1.43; 21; 1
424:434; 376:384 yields 0.02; 10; 91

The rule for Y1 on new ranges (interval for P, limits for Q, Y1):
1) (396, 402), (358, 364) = 312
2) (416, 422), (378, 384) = 431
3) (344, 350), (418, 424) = 266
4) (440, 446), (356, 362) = 236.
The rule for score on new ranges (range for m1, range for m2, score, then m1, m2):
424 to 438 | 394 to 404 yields 0.069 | 5894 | 405.8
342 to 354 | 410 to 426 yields 0.113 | 3494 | 393.8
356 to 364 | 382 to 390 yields 0.161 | 2677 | 431.3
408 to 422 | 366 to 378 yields 0.065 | 5738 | 371.3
